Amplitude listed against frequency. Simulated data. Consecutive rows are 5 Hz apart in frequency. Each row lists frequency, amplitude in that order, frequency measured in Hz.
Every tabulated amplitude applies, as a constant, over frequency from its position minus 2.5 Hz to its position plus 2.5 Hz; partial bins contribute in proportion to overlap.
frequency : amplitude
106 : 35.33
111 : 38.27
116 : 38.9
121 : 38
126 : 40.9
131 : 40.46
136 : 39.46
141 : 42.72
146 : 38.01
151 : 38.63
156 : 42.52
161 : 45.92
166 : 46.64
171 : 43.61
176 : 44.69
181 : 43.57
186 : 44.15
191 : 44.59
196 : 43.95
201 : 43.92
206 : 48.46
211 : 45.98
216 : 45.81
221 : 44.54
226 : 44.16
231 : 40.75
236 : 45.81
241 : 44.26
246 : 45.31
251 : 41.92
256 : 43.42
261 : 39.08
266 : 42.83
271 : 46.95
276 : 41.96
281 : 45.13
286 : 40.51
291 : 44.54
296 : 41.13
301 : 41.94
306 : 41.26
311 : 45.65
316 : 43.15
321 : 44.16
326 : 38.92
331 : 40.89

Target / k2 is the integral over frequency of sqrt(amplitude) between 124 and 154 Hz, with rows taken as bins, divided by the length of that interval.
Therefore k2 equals 6.33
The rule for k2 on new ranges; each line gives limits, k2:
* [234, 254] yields 6.65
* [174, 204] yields 6.65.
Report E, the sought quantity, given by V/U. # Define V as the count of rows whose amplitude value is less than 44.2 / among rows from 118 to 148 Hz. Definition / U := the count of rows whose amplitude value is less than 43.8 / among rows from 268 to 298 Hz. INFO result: 2.0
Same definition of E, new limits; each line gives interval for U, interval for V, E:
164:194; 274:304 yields 2.0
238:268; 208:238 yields 0.5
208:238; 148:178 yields 3.0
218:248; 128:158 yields 6.0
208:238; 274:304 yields 4.0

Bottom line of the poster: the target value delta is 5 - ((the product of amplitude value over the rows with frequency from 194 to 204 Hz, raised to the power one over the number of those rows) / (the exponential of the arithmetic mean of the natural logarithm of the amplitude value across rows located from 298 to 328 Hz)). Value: 3.97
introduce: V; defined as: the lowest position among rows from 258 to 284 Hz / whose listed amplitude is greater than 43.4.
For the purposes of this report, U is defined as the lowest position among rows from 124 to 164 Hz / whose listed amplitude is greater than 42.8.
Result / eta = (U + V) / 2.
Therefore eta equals 216.0 Hz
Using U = 161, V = 271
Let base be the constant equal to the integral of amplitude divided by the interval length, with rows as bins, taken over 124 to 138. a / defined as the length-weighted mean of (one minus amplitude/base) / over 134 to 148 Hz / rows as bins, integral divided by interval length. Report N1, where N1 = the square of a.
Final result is 0.0000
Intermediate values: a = 0.00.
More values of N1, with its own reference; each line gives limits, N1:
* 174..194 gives 0.0096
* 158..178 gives 0.0147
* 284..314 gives 0.0032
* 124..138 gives 0.0000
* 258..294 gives 0.0045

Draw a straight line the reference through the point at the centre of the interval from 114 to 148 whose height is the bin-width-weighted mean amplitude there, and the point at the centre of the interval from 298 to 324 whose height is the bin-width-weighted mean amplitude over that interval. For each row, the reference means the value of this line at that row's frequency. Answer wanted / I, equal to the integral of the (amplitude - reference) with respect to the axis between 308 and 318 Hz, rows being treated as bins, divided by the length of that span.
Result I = 1.2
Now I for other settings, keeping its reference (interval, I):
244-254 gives 1.5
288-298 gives 0.0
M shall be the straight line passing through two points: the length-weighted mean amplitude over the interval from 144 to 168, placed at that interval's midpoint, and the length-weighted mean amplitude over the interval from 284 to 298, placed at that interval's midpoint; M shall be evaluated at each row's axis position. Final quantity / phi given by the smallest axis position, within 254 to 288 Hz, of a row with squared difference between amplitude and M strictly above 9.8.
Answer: 271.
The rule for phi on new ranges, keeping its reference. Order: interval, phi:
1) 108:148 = 111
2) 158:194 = 161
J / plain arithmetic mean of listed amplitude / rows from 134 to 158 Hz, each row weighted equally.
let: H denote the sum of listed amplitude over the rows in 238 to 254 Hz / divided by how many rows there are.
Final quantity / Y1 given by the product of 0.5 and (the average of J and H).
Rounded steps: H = 43.8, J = 40.3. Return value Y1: 21.02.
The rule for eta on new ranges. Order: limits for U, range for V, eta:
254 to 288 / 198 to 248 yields 228.5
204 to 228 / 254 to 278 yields 231.0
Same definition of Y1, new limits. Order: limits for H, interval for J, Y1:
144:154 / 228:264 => 20.31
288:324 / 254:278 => 21.49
